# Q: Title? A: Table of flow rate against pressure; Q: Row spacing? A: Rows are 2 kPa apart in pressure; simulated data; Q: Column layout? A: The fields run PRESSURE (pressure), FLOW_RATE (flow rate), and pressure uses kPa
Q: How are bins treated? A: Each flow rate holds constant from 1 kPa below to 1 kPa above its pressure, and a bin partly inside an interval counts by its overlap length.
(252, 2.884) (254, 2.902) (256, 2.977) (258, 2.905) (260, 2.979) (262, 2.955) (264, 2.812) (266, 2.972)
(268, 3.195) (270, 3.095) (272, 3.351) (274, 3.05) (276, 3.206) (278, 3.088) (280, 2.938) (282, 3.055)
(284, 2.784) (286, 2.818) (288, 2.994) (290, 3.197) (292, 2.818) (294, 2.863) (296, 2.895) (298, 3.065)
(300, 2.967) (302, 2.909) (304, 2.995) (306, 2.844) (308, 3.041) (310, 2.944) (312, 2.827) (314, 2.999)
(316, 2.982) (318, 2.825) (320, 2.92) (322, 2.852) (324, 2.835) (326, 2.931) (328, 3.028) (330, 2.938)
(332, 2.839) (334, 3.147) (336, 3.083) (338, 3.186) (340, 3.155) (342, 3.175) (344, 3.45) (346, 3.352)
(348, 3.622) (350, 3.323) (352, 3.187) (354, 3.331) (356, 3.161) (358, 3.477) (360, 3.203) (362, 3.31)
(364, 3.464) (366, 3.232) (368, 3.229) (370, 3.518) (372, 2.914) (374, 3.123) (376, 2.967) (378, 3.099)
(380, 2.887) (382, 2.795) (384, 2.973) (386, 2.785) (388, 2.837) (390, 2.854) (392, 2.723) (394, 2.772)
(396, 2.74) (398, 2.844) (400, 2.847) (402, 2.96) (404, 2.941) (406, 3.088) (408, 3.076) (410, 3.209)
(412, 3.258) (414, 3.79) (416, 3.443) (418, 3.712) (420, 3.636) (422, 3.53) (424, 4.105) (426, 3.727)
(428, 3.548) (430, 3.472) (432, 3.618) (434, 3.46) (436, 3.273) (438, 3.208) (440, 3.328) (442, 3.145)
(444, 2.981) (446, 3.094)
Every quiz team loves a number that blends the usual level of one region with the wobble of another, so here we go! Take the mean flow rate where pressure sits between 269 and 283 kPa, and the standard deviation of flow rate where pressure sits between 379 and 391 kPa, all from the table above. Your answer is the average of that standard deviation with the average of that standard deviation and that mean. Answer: 0.83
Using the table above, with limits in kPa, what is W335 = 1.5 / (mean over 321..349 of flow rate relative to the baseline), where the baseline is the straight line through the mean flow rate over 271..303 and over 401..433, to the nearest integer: -30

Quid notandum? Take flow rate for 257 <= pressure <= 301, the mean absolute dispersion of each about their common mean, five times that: 0.59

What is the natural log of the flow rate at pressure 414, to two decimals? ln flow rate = 1.33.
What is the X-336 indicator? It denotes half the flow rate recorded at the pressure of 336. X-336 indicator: 1.54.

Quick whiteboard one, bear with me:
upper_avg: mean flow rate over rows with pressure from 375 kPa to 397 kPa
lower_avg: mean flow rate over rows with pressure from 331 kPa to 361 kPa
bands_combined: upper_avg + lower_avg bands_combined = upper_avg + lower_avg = 6.10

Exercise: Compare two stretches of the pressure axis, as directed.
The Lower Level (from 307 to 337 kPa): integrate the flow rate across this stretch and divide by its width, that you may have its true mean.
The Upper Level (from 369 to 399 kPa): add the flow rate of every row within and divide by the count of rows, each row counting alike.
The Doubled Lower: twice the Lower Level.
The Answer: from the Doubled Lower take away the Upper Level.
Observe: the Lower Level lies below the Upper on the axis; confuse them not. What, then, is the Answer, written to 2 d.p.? 2.97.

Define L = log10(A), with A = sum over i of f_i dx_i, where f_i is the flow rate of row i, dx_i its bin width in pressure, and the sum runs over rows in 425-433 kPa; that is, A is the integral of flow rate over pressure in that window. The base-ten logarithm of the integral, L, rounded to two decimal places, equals 1.46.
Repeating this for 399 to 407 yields 1.37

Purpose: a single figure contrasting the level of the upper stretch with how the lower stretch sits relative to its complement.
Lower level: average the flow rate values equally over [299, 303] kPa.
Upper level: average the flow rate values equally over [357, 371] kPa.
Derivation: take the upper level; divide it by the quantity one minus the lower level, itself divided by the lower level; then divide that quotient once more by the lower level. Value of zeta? -1.73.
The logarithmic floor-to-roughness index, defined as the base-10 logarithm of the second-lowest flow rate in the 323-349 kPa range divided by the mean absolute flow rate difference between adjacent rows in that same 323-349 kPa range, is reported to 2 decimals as 1.34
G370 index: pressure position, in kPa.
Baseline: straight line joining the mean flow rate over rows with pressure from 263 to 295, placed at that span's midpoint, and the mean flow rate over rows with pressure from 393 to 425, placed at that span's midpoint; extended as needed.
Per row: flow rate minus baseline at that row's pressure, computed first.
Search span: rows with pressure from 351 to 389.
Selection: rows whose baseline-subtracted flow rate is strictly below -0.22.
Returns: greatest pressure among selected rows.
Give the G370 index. 388 kPa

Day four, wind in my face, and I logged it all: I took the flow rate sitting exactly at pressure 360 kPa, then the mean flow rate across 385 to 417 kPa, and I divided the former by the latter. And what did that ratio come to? 1.06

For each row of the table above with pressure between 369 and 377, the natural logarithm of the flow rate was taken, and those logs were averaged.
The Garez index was 1.14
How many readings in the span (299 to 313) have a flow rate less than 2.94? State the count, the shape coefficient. 3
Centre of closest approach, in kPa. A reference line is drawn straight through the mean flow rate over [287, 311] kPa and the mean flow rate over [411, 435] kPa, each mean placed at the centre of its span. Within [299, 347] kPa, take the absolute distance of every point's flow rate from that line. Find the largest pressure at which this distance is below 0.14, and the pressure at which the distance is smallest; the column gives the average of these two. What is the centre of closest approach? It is 321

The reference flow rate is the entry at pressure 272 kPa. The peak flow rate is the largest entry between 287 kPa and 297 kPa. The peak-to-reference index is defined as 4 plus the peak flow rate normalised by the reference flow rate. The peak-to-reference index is 4.95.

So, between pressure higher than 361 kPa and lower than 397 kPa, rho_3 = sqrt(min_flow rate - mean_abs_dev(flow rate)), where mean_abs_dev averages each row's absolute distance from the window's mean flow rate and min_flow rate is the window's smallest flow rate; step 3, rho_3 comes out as 1.59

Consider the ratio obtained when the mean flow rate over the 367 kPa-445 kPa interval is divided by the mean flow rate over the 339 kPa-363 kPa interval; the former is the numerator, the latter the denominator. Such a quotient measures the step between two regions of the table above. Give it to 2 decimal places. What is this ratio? 0.96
